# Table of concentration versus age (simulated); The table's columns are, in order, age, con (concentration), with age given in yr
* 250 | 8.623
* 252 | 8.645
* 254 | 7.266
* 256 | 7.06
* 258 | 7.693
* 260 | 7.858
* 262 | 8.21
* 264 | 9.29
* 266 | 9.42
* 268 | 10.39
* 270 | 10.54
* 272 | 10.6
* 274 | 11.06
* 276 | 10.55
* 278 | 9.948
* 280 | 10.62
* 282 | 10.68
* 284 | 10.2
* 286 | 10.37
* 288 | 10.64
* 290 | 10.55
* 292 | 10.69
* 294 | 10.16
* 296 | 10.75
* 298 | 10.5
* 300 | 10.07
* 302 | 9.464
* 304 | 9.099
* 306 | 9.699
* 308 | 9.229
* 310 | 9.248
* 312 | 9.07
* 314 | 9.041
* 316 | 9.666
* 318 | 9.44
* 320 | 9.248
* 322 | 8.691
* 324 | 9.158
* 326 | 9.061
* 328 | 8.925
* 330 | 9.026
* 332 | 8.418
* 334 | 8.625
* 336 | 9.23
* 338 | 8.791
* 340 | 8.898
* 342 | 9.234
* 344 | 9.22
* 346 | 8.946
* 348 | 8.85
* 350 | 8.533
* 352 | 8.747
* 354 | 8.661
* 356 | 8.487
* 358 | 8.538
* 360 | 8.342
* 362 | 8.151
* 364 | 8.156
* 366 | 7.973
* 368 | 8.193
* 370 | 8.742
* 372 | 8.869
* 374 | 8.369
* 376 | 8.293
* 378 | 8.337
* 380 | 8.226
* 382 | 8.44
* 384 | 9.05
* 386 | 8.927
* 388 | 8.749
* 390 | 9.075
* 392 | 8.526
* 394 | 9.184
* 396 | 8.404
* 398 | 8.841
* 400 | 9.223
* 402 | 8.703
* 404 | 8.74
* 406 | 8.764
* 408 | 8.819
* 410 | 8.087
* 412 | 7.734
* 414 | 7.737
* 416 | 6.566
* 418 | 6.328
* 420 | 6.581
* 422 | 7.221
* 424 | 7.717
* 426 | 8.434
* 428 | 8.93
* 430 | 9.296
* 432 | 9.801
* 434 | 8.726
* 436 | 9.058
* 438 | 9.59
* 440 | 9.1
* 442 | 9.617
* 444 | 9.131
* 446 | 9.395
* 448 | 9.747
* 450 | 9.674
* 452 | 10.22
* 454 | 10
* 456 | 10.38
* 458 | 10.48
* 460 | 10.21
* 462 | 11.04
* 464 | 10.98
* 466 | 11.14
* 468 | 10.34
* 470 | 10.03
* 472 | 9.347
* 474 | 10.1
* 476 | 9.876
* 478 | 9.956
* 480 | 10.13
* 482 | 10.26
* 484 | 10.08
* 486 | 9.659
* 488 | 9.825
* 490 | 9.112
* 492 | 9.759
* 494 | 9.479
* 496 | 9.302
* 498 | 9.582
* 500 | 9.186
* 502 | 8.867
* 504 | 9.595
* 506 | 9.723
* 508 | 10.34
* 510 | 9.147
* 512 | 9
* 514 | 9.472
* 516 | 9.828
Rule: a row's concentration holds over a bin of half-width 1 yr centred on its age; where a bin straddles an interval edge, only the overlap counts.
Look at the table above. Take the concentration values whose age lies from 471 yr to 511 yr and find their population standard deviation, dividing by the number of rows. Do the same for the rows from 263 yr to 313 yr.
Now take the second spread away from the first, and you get -0.20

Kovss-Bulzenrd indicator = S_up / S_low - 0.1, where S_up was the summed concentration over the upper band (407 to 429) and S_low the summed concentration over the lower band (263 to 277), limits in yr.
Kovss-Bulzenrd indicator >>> 1.1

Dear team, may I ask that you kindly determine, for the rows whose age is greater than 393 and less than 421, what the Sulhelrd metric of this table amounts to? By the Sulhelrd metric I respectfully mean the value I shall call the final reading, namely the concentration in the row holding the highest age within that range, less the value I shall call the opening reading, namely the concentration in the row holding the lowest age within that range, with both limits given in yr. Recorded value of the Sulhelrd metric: -2.6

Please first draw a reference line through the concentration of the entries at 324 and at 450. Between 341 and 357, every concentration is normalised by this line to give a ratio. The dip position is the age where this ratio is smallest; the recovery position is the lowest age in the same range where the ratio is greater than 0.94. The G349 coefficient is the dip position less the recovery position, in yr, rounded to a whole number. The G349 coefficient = 14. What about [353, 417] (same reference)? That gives 44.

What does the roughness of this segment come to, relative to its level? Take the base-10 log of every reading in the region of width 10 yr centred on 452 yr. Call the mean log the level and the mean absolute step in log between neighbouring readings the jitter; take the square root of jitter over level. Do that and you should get 0.115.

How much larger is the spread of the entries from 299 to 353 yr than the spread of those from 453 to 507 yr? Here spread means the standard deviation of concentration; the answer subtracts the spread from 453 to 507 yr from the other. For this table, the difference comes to -0.20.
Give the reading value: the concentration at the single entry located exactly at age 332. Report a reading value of 8.418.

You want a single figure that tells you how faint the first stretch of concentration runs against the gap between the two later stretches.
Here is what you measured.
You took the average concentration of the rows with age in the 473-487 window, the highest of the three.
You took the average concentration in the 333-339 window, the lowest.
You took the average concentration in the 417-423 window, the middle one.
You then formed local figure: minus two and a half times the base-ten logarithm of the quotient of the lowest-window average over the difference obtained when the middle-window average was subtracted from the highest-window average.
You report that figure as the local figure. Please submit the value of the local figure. -1.1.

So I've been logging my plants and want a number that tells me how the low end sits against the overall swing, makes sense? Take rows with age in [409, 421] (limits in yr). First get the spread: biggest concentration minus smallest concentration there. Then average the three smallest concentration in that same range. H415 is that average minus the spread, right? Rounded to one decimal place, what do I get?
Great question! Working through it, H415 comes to 4.7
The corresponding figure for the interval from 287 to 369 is 5.3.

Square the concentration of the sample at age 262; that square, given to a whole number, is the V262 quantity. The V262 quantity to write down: 67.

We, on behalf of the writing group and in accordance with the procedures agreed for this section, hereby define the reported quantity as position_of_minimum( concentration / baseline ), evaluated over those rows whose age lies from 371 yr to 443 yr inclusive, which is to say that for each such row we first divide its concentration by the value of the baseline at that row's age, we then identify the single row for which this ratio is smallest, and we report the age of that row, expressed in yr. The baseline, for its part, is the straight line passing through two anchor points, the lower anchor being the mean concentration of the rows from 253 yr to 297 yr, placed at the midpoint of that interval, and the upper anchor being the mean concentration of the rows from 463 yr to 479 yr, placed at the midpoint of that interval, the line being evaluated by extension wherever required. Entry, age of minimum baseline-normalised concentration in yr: 418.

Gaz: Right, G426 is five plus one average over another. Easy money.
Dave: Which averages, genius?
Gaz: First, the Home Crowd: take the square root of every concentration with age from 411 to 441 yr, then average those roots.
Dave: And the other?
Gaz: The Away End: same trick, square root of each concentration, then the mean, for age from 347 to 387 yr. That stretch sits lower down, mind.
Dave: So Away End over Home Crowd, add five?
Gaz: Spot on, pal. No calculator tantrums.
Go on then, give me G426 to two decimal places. 6.02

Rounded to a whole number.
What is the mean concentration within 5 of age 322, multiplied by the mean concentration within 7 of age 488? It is 89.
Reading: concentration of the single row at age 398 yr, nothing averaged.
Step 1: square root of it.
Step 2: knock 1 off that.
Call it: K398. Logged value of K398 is 1.97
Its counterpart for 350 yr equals 1.92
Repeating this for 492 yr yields 2.12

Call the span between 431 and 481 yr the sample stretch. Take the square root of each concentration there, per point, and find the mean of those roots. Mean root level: 3.15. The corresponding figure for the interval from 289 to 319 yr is 3.13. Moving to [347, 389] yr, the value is 2.92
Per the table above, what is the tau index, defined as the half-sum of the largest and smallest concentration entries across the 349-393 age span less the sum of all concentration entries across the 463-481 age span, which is -83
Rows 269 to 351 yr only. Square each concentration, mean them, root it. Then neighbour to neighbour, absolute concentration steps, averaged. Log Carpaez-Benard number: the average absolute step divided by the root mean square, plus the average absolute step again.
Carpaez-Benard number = 0.36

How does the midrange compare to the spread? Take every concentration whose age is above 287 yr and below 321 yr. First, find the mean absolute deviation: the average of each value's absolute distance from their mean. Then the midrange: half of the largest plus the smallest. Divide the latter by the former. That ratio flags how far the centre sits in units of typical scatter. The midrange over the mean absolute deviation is 18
